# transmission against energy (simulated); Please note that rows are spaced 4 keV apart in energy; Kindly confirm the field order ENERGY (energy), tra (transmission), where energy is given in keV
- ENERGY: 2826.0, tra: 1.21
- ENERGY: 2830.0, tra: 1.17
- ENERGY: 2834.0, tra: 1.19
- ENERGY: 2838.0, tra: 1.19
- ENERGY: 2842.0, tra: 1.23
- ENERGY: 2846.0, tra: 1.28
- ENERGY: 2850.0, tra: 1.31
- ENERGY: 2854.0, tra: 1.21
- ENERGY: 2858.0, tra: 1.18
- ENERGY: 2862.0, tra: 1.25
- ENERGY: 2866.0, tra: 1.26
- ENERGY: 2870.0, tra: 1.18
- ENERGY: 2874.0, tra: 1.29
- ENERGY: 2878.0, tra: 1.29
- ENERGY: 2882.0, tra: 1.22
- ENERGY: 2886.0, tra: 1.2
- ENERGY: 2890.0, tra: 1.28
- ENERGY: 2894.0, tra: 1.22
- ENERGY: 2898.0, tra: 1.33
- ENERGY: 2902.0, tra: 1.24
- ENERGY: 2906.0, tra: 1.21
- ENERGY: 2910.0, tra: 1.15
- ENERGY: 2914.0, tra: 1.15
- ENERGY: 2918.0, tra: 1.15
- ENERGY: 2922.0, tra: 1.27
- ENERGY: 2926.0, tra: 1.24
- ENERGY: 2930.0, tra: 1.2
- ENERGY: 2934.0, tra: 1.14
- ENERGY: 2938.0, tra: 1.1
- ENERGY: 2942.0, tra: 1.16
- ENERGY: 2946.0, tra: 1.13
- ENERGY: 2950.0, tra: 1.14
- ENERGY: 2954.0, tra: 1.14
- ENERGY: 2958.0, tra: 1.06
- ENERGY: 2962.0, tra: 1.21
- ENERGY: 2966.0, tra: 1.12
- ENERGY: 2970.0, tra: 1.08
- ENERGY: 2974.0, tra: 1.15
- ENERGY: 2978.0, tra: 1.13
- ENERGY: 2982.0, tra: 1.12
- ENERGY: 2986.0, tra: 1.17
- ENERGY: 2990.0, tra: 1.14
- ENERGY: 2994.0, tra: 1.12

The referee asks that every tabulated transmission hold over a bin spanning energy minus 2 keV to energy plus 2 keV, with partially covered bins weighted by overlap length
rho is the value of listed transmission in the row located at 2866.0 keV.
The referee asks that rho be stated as 1.26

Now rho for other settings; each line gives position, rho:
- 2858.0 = 1.18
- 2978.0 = 1.13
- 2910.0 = 1.15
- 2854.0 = 1.21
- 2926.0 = 1.24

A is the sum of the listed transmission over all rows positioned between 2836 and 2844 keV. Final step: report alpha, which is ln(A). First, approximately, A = 2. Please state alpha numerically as 0.88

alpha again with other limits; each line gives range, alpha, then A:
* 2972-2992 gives 1.74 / 6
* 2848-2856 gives 0.92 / 3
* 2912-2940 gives 2.11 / 8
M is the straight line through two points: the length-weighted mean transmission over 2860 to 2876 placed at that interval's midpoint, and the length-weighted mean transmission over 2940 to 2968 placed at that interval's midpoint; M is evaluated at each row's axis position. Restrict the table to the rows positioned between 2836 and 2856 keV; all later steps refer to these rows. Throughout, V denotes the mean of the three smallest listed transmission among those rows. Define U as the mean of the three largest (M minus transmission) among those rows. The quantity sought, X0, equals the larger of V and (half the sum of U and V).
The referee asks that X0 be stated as 1.210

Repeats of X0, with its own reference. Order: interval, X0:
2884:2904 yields 1.220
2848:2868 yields 1.213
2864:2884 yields 1.220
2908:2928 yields 1.150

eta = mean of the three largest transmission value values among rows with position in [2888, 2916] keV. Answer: 1.28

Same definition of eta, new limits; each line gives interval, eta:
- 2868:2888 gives 1.27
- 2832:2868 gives 1.28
